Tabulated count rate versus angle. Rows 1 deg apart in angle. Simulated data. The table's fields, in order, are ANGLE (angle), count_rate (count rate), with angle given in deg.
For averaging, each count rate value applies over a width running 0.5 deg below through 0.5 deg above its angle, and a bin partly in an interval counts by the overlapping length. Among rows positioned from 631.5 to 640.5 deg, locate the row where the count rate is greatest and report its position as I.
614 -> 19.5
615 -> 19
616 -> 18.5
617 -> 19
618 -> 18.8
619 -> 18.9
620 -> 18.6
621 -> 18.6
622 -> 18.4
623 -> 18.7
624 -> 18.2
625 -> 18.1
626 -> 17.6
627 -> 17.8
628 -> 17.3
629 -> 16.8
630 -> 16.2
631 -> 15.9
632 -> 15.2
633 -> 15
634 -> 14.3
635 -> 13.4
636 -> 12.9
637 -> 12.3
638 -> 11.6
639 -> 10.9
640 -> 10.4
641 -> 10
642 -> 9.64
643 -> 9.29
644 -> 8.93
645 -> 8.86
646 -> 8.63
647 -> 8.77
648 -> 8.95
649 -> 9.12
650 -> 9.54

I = 632 deg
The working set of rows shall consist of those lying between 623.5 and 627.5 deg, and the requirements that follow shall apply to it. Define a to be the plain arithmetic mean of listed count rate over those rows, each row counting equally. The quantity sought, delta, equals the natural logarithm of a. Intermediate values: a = 18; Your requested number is 2.89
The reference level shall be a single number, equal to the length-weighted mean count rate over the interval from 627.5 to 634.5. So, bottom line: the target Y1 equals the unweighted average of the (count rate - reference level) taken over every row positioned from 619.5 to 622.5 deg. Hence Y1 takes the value 2.7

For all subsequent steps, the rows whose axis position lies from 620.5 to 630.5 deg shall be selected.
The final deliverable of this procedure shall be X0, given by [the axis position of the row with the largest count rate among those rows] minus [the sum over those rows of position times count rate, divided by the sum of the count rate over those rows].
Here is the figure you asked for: -2.4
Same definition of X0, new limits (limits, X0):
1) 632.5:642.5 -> -4.1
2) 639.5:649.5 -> -4.4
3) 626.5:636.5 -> -4.2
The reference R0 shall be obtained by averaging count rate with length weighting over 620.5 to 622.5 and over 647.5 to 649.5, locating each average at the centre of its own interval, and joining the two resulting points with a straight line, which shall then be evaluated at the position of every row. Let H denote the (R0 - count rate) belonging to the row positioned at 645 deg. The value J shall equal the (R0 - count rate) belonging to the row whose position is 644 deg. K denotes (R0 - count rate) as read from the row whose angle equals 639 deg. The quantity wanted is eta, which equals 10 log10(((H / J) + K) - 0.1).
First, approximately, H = 1.4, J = 1.7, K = 1.5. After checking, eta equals 3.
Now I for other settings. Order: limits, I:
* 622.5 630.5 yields 623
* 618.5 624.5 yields 619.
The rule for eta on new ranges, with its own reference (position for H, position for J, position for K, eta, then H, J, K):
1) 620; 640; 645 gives 2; 0.4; 1.6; 1.4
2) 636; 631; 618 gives -9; 0.5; -0.7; 0.9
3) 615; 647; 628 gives 0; 1.8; 0.8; -1.1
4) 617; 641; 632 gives -8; 1.1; 1.7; -0.4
